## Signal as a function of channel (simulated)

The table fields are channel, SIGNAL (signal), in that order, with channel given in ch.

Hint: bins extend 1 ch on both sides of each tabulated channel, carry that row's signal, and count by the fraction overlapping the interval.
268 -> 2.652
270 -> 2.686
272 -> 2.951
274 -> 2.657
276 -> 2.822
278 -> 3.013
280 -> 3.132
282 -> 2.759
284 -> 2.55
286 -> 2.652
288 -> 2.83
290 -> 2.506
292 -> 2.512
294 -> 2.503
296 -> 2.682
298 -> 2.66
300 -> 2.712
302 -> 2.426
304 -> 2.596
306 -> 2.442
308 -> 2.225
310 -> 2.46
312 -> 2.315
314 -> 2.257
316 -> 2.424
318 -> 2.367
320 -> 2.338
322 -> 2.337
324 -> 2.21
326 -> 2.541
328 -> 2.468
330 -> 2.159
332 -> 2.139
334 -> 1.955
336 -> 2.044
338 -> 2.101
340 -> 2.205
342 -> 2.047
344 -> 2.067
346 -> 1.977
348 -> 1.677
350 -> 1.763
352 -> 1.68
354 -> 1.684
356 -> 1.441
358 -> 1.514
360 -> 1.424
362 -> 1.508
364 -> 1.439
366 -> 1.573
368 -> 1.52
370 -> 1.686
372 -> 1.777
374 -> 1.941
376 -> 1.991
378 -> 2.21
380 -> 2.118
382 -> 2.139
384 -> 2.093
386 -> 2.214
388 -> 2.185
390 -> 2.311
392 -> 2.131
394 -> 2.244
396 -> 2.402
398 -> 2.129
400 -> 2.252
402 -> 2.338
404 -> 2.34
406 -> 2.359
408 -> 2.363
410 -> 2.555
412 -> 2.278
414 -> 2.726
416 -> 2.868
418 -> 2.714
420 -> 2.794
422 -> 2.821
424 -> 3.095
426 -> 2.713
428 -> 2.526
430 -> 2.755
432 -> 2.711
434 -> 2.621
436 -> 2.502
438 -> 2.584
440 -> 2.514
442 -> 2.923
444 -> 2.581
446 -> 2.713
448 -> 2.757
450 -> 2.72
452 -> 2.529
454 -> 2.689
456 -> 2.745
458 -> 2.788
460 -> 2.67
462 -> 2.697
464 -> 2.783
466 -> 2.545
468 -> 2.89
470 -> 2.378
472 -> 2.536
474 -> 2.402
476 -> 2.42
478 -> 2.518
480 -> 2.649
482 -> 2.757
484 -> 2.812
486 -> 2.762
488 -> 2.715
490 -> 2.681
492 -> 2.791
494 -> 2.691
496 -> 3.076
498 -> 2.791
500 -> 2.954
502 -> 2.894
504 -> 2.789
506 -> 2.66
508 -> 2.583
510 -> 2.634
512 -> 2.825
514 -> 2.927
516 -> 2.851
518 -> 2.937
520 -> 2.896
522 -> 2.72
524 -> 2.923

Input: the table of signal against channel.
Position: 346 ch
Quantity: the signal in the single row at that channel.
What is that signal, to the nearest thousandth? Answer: 1.977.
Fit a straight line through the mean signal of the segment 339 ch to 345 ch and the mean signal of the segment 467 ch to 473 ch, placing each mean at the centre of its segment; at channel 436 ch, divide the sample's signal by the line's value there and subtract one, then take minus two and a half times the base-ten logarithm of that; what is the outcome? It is 4.7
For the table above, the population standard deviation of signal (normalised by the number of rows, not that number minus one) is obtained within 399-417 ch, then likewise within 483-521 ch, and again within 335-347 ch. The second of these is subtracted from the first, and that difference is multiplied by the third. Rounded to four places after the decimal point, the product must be 0.0056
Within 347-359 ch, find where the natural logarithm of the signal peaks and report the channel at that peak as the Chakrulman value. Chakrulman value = 350 ch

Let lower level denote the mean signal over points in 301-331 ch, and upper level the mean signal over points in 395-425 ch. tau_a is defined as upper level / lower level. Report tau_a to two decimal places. 1.07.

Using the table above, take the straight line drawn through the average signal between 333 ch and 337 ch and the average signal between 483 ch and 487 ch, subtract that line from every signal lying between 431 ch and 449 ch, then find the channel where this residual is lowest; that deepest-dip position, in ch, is 440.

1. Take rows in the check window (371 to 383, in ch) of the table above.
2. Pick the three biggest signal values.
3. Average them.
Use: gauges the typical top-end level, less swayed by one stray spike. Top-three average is 2.16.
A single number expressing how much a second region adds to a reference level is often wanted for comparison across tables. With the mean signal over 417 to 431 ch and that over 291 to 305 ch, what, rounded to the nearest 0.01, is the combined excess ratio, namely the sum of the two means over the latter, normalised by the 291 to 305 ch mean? 2.07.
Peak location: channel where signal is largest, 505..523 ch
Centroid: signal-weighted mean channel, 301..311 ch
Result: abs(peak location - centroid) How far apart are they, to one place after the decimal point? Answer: 212.0 ch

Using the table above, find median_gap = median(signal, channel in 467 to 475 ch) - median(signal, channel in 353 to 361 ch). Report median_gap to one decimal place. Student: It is 1.0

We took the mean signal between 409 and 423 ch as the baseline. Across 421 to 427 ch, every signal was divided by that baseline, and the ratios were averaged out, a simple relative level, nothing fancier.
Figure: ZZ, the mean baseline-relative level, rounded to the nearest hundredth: 1.07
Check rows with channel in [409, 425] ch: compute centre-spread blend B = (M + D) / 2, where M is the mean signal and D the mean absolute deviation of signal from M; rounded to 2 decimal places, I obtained 1.45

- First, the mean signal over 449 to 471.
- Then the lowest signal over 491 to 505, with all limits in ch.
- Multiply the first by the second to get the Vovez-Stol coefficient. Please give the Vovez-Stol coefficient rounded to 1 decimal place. 7.2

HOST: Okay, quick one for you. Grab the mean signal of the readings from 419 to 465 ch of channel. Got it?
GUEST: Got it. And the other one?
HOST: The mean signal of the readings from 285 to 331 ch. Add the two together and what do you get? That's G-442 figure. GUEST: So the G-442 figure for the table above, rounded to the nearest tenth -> 5.2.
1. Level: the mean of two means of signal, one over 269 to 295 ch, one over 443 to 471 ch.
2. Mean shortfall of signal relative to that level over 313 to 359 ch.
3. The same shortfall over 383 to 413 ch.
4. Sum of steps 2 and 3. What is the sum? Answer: 1.07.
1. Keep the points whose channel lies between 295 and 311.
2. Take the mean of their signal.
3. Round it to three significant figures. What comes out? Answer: 2.53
